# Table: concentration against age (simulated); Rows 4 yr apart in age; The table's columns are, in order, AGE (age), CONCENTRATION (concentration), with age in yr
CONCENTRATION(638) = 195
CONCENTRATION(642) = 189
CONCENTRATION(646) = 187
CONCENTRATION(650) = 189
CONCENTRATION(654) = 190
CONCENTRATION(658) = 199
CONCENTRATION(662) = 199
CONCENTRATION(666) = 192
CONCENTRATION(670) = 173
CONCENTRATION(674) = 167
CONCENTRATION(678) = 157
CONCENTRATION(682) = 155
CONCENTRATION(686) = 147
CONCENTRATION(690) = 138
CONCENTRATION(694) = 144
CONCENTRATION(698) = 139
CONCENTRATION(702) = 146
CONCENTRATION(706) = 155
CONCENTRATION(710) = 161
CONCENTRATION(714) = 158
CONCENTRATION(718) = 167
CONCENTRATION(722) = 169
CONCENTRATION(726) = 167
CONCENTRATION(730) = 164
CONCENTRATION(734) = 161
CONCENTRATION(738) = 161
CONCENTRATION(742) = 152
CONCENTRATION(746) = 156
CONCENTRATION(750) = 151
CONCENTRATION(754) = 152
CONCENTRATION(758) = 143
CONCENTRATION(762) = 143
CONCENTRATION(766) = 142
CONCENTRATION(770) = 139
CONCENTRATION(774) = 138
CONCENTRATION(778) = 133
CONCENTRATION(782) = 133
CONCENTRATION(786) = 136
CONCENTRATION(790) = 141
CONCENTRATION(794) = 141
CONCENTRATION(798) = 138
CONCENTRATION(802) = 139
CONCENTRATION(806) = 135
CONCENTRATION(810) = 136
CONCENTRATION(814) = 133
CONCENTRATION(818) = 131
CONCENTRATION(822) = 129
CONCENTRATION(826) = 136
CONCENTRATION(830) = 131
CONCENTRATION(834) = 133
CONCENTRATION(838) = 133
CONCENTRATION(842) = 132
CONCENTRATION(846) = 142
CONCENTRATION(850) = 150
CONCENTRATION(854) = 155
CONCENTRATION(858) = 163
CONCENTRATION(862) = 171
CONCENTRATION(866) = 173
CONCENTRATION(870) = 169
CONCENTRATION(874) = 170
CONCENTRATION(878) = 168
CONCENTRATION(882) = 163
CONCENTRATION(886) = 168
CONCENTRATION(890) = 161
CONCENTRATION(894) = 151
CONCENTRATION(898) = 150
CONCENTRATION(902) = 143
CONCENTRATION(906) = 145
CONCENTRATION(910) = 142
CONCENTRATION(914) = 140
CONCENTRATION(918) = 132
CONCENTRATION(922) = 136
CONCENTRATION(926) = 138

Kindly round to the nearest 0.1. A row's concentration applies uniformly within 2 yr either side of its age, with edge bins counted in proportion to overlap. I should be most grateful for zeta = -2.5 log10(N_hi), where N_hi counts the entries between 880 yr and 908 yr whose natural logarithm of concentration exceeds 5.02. -1.2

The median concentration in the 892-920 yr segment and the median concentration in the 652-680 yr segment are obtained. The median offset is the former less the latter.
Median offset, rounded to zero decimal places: -47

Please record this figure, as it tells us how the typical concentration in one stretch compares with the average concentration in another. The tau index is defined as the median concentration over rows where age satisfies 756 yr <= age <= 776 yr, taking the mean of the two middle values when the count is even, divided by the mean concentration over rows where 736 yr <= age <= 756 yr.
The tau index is 0.92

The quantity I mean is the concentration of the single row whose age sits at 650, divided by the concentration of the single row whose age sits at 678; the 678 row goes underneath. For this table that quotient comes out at 1.20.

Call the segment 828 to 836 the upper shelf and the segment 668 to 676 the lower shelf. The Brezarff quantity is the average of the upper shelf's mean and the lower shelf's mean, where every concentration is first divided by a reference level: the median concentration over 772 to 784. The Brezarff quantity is 1.14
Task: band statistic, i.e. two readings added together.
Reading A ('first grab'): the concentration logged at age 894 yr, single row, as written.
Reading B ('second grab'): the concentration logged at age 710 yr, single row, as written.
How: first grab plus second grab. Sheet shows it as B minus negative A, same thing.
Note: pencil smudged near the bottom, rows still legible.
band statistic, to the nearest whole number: 312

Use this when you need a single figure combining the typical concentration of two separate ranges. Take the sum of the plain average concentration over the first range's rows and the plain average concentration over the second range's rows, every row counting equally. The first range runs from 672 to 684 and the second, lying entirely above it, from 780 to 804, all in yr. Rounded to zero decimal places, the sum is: 298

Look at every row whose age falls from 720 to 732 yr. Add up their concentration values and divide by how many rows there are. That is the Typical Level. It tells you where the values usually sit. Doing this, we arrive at 167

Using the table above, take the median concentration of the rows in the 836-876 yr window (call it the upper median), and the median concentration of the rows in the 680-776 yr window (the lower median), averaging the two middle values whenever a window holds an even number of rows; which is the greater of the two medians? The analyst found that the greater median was 159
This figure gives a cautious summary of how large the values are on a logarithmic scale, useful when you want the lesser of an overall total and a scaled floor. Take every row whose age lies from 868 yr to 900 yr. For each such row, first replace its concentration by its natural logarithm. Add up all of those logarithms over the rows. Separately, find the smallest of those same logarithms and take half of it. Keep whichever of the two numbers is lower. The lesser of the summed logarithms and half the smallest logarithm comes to 2.51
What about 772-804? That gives 2.45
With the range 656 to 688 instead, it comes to 2.50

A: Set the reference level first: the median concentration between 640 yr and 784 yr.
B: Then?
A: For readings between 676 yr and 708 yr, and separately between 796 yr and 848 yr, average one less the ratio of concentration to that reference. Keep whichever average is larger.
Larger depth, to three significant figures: 0.141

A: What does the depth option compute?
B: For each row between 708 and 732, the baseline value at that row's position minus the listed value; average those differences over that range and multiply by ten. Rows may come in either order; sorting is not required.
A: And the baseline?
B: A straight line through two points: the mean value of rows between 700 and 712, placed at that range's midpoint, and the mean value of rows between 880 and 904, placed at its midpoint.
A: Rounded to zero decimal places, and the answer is -102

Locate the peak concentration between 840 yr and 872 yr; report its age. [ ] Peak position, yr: 866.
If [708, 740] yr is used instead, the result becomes 722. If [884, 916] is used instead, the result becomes 886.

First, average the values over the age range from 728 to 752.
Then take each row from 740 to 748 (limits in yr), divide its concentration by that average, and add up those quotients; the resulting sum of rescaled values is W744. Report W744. 1.96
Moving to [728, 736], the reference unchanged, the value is 2.06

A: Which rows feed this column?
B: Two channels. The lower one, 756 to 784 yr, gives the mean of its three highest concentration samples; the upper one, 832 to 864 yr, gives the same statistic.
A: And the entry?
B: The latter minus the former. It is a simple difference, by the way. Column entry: 20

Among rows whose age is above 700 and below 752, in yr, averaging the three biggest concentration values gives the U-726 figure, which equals 168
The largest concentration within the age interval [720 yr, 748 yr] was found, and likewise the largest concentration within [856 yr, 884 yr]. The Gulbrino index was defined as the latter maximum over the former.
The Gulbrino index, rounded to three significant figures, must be 1.02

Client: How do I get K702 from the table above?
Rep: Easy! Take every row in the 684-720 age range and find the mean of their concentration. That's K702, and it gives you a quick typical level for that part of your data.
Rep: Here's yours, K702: 151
